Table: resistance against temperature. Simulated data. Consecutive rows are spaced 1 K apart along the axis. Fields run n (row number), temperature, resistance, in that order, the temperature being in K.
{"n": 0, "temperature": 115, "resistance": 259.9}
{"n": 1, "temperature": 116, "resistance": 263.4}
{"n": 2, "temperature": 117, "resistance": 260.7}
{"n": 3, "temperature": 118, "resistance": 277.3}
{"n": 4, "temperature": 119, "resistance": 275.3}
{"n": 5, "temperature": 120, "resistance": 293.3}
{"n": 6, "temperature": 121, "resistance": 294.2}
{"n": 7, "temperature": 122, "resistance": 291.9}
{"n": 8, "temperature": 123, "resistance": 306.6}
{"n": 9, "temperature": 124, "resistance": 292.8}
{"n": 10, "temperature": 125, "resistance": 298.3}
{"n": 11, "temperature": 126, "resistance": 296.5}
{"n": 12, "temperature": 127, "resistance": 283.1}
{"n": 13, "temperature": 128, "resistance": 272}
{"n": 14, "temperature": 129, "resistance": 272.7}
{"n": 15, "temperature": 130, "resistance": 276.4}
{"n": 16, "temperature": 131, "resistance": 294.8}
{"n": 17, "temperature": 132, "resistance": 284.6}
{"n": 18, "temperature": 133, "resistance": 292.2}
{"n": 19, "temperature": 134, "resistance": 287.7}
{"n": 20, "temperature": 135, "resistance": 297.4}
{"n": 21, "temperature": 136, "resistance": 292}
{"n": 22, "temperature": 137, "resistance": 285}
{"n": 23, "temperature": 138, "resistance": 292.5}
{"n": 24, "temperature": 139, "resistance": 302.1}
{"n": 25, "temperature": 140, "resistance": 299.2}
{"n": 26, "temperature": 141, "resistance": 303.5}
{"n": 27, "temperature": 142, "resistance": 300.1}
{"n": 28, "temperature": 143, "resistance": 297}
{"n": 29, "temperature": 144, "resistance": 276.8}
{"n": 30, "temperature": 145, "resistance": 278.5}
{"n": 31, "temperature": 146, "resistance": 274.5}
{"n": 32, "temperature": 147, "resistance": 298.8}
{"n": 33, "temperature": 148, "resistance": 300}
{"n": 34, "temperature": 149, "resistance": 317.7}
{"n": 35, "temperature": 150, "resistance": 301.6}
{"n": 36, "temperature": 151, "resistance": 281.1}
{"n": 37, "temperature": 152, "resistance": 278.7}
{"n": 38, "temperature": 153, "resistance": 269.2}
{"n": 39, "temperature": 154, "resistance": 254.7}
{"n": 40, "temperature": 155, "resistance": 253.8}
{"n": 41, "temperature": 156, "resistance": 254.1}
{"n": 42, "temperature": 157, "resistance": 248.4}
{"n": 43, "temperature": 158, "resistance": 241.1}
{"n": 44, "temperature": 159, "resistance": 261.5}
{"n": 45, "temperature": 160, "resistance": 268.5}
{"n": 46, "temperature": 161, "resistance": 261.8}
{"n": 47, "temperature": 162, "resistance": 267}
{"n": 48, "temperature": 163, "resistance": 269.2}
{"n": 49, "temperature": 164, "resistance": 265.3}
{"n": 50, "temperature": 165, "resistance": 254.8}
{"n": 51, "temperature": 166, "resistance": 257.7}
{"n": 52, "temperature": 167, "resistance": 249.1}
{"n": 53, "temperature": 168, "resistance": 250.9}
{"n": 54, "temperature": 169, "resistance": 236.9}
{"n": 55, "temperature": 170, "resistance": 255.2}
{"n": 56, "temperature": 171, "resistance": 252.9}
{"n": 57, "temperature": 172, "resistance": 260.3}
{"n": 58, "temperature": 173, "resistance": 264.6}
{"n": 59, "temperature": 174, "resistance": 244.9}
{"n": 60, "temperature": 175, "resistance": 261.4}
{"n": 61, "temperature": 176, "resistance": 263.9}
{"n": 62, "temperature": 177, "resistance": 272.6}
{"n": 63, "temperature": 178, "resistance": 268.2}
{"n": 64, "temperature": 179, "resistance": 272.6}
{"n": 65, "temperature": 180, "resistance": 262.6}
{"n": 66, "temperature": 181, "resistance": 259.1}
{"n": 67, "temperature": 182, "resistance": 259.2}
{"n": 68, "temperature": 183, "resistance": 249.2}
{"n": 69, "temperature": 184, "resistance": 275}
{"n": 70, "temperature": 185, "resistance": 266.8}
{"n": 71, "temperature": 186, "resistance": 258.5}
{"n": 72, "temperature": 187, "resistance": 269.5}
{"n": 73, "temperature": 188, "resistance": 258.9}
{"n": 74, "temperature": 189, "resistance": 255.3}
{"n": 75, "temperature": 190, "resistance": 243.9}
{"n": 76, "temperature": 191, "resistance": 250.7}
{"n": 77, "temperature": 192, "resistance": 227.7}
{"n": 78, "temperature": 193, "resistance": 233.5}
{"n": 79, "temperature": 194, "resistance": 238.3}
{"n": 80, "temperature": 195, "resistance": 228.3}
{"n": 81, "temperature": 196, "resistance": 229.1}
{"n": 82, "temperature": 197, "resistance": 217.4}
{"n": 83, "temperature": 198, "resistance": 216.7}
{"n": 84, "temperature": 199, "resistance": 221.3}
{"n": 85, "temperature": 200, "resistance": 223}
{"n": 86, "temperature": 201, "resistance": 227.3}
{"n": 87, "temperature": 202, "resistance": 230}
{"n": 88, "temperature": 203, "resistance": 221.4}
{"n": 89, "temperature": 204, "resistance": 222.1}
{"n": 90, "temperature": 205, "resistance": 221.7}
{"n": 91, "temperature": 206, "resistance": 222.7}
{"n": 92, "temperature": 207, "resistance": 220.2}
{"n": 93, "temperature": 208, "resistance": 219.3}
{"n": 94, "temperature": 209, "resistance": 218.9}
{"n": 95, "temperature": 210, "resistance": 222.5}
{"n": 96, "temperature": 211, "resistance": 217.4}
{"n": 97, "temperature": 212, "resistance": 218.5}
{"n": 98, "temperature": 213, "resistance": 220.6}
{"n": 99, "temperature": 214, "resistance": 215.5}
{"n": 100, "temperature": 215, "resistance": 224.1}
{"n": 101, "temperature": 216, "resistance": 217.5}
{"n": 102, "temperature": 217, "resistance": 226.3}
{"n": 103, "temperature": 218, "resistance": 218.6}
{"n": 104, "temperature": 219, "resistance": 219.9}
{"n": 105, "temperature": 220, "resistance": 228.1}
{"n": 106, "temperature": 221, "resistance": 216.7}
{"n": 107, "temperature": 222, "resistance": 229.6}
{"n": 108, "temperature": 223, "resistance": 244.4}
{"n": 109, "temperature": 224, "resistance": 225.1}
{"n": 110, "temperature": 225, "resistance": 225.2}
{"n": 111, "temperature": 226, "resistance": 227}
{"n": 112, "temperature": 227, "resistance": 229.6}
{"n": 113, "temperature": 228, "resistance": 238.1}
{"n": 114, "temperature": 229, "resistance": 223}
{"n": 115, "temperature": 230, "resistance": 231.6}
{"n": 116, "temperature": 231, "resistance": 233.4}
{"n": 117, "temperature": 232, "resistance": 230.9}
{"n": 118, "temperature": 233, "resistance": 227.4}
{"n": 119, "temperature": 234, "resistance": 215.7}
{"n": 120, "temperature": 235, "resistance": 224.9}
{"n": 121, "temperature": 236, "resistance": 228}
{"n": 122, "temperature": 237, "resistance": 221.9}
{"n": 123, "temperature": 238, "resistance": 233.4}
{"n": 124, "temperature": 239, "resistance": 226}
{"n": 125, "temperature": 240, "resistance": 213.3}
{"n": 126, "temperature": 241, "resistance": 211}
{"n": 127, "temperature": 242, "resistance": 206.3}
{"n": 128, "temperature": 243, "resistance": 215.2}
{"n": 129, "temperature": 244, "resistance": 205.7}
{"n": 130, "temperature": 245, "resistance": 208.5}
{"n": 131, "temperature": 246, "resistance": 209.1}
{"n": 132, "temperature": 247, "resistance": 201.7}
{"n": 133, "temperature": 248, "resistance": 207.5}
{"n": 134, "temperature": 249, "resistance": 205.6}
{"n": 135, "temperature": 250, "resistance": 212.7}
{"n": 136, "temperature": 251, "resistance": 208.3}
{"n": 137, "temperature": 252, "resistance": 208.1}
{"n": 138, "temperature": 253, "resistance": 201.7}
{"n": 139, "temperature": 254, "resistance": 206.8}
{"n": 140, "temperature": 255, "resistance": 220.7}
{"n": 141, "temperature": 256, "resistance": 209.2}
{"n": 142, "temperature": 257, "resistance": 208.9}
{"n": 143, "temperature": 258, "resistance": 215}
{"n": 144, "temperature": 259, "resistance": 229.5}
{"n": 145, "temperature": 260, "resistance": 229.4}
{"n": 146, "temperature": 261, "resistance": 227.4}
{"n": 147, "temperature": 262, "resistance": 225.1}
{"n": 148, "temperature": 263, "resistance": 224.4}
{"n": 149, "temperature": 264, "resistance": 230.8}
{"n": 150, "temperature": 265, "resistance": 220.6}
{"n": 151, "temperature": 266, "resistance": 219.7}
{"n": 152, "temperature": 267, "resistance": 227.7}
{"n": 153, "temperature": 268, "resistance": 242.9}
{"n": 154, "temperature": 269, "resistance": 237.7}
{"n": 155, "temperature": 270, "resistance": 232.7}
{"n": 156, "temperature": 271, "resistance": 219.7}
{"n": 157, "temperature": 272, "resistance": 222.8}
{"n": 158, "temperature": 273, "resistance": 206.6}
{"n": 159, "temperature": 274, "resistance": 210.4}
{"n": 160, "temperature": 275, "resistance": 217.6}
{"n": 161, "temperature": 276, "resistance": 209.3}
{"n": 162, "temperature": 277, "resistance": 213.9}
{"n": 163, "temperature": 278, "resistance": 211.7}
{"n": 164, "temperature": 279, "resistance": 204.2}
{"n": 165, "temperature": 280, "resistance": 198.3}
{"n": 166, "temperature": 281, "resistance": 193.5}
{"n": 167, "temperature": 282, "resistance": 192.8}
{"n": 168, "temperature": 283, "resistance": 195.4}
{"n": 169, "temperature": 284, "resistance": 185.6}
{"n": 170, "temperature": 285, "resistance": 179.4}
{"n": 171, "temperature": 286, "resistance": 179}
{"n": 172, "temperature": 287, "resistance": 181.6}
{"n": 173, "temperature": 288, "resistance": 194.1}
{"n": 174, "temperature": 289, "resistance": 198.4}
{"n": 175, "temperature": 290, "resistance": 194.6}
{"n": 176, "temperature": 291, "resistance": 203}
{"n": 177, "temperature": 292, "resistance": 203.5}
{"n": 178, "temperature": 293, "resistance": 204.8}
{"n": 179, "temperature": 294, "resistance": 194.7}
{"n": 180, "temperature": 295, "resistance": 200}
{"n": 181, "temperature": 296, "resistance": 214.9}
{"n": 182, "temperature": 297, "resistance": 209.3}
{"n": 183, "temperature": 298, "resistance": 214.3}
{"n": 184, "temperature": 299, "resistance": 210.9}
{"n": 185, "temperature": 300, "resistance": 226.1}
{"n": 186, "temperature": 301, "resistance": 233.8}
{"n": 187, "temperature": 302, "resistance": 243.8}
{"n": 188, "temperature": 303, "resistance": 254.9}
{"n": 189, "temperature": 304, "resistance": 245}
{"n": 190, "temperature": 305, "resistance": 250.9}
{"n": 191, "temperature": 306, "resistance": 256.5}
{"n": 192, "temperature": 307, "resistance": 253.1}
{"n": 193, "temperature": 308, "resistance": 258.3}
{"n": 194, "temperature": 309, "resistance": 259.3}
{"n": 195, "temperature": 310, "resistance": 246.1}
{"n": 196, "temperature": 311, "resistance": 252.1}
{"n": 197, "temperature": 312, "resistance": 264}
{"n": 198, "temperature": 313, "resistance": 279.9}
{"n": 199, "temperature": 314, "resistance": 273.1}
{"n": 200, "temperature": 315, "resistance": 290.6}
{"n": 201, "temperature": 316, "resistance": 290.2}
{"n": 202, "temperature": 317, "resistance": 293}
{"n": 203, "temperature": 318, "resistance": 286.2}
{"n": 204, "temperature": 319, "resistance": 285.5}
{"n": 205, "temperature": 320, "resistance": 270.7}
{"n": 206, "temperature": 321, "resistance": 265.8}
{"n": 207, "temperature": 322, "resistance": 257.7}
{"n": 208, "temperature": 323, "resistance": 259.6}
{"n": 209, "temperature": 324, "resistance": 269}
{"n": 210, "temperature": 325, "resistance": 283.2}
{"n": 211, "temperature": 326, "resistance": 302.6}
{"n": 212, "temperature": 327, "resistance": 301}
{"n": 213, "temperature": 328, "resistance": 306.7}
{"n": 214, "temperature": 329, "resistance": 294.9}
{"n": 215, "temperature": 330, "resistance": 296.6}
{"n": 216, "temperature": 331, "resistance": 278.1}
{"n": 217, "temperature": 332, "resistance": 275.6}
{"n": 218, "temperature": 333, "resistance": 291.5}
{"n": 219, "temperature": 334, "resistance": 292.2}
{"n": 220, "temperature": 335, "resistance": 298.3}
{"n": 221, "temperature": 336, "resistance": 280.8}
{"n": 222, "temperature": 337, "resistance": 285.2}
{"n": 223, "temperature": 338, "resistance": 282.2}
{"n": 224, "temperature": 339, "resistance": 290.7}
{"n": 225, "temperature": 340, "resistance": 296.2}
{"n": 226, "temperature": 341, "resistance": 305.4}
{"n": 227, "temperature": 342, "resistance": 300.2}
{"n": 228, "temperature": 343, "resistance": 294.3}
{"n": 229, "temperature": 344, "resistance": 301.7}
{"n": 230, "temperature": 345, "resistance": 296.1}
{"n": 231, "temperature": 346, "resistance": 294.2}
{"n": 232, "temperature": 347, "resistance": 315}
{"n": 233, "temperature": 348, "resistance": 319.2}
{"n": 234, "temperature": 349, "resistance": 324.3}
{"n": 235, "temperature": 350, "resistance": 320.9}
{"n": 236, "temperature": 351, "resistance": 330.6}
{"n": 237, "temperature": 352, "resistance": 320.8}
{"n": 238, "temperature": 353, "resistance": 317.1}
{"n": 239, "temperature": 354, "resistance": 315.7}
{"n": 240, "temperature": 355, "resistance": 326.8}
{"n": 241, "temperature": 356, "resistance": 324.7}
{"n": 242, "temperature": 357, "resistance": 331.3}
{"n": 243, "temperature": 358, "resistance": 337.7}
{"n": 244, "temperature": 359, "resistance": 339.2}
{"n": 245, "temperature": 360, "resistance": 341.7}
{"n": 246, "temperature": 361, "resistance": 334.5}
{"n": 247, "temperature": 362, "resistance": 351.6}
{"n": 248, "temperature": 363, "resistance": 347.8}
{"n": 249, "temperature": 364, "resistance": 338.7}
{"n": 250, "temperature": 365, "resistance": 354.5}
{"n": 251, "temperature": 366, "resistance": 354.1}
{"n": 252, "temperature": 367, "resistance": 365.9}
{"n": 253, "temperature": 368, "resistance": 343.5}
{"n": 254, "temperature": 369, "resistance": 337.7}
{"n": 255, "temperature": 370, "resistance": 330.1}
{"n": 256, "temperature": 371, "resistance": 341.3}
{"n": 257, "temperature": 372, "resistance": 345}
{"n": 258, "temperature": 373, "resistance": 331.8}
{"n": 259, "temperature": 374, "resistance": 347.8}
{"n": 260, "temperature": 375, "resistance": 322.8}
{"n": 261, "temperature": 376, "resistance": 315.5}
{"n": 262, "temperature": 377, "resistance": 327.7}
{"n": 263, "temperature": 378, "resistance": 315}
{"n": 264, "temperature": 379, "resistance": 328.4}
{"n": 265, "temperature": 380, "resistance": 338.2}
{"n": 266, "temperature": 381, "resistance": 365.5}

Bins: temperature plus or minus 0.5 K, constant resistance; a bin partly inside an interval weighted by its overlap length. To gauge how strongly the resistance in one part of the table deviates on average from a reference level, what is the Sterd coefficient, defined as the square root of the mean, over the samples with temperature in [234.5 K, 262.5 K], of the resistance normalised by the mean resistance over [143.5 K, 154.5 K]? 0.87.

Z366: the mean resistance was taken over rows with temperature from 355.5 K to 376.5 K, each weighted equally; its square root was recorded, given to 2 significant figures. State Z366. 18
